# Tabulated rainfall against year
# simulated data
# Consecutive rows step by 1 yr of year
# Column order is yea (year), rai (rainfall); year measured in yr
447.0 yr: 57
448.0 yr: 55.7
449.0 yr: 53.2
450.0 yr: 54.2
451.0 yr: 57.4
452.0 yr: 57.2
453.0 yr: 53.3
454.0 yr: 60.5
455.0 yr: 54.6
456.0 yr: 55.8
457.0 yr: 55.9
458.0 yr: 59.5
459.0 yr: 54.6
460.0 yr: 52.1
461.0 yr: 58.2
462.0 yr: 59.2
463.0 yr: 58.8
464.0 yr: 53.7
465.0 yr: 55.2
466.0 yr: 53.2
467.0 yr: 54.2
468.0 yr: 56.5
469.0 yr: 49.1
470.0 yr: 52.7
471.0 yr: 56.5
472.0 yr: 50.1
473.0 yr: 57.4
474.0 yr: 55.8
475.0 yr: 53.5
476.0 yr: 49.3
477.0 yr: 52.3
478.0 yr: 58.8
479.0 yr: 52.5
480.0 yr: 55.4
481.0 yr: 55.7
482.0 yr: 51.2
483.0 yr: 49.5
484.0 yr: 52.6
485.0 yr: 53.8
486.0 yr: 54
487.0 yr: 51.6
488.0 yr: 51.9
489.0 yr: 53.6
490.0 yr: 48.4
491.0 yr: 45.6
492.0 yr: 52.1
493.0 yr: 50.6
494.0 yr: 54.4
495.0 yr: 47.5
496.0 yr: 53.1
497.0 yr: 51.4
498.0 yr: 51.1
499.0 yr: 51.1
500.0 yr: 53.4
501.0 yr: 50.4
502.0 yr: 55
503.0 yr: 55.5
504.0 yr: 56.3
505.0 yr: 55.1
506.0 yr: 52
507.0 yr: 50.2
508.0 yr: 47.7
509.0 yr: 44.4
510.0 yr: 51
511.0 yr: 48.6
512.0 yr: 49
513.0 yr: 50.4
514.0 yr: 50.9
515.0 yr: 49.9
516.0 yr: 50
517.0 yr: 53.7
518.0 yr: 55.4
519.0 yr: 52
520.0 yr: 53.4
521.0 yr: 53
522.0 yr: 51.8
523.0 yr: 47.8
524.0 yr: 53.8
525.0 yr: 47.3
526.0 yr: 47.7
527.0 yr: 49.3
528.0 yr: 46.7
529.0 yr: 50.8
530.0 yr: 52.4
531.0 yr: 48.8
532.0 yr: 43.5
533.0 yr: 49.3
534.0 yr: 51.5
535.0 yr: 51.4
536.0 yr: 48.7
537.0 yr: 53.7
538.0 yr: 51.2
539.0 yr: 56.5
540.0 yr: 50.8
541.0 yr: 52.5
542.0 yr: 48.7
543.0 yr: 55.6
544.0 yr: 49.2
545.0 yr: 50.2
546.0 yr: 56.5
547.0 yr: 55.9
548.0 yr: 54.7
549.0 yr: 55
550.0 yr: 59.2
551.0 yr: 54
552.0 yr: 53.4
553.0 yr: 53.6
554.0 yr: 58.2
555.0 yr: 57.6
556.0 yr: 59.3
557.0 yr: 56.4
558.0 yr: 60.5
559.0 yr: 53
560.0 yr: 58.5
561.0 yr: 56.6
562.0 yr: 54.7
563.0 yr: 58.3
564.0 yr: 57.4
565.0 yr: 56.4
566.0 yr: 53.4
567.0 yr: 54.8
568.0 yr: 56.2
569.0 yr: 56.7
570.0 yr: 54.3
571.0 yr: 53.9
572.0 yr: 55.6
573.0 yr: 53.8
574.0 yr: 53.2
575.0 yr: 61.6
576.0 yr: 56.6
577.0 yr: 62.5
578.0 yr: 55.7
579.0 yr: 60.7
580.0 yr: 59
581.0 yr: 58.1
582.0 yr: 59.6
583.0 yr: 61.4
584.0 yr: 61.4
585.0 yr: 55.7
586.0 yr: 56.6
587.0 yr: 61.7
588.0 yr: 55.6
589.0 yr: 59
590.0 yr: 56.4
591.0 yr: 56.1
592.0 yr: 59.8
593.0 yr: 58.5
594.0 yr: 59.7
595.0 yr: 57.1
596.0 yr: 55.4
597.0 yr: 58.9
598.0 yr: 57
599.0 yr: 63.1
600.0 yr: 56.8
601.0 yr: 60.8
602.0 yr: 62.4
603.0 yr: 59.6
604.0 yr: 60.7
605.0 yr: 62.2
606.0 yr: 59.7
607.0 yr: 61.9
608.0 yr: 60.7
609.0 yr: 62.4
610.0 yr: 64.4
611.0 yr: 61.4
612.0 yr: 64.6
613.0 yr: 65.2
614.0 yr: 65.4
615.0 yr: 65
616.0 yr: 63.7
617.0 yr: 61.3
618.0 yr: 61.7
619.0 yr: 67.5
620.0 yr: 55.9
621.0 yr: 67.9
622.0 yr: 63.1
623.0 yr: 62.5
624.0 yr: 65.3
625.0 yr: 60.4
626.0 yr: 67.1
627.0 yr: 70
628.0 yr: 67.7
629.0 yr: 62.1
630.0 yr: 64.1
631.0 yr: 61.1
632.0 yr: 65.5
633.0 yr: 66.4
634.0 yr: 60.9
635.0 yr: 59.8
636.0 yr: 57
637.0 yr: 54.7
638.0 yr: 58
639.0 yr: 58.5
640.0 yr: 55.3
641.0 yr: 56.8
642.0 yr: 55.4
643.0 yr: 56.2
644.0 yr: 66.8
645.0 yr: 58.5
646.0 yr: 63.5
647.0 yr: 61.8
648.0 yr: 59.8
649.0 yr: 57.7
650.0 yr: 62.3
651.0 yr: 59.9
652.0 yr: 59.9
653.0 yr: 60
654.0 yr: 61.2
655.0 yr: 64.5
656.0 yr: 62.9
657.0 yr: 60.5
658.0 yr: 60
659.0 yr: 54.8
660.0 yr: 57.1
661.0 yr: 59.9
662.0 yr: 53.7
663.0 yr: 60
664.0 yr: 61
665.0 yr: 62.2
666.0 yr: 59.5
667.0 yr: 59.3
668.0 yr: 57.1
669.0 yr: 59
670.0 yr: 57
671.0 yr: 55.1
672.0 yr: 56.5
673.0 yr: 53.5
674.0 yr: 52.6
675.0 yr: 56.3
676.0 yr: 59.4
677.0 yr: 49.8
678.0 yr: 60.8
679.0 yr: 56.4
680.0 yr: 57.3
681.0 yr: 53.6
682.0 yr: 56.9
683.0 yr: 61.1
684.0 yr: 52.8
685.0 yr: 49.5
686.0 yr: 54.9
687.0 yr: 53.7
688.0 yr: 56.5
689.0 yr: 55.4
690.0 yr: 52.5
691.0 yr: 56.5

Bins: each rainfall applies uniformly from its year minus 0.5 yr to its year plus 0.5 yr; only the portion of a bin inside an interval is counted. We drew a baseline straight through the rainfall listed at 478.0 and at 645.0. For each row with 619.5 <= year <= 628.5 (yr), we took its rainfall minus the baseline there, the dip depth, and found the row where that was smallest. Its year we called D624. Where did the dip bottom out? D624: 620.0 yr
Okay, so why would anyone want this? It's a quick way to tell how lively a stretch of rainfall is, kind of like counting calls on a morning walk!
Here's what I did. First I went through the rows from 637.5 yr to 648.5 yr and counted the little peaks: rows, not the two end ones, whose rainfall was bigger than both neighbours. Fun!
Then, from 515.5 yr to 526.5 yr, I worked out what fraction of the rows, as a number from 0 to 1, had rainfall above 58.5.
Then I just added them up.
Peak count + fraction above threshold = 4.0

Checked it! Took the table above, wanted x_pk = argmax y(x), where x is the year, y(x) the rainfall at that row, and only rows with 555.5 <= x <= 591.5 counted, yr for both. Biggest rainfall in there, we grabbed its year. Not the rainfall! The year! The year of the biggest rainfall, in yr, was 577.0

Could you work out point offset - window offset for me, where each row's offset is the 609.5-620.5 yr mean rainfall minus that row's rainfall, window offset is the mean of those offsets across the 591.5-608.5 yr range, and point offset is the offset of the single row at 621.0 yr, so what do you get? -8.2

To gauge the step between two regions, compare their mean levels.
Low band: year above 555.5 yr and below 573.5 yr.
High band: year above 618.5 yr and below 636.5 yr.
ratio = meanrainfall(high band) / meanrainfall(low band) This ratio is 1.13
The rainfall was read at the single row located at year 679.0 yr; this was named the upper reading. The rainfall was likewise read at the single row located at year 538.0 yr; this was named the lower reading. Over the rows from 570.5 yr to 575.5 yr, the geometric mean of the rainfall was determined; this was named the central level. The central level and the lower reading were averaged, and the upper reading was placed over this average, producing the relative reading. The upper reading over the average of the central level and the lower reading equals 1.06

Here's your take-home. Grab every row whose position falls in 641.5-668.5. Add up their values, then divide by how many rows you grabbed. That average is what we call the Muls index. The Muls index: 60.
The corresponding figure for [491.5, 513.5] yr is 51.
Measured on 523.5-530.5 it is 50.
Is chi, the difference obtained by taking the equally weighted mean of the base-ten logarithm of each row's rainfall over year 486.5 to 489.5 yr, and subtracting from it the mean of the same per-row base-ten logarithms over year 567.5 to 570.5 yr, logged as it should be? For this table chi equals -0.027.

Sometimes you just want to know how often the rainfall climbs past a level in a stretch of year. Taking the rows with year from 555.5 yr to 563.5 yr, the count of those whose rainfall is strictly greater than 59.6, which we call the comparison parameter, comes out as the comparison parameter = 1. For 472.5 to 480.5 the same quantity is 0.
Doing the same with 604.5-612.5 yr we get 8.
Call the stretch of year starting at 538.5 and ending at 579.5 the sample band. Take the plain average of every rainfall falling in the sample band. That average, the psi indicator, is 56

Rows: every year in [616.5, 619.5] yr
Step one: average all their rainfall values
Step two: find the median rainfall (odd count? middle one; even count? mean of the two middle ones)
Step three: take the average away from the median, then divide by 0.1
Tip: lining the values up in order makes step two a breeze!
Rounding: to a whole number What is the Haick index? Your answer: -18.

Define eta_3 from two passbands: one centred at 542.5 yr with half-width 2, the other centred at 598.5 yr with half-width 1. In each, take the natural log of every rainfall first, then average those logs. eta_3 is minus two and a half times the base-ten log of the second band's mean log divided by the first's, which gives -0.04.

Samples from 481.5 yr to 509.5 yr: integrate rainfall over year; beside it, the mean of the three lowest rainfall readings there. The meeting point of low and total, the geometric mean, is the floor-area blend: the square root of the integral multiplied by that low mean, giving 257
